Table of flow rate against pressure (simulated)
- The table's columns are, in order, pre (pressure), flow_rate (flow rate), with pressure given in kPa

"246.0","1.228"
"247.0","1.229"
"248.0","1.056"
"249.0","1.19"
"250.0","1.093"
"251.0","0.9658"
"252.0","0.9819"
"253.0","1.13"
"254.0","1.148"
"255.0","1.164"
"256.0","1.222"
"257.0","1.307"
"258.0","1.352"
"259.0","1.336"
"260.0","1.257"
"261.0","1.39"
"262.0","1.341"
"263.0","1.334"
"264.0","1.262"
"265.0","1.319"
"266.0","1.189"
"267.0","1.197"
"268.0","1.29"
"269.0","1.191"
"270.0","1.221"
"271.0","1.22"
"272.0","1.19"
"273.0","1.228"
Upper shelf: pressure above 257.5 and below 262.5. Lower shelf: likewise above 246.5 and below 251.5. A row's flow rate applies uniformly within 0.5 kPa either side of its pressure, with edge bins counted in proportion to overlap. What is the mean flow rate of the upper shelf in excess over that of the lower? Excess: 0.23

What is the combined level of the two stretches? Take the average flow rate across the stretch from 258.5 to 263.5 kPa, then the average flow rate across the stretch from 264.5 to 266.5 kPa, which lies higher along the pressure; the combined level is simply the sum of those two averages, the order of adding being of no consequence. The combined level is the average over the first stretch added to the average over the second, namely 2.59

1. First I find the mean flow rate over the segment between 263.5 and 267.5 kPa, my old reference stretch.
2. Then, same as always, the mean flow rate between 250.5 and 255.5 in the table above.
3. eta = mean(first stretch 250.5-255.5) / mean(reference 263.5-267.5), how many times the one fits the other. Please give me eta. 0.87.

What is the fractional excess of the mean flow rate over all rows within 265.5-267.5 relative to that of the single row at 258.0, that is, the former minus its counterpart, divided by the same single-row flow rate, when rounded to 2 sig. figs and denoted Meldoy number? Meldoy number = -0.12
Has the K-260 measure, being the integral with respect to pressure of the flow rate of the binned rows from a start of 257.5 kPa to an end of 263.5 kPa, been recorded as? 8.0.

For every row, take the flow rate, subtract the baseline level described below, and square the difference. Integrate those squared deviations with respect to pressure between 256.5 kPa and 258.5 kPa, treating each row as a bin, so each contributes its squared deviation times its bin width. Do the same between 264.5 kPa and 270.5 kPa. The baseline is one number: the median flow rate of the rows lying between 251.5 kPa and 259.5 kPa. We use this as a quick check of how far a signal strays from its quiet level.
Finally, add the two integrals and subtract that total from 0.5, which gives 0.44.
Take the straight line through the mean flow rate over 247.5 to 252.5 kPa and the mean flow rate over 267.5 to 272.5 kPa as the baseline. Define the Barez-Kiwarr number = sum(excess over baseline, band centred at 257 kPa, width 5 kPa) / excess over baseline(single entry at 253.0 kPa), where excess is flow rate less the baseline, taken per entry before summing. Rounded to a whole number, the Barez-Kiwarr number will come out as 17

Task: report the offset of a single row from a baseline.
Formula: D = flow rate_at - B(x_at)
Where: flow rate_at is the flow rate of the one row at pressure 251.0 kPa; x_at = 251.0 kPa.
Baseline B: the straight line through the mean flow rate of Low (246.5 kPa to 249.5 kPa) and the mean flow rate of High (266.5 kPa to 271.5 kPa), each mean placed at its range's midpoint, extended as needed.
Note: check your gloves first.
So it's -0.20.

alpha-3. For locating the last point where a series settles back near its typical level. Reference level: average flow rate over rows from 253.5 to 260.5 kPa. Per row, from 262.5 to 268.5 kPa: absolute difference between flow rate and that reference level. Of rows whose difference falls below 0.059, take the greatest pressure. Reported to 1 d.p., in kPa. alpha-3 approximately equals 268.0 kPa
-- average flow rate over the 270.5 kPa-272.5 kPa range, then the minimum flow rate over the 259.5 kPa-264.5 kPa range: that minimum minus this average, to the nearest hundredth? 0.05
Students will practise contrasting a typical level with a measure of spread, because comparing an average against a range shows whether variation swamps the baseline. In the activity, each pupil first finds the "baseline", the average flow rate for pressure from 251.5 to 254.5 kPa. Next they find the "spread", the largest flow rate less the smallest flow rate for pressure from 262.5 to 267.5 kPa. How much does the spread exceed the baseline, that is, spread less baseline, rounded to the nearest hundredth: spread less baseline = -0.94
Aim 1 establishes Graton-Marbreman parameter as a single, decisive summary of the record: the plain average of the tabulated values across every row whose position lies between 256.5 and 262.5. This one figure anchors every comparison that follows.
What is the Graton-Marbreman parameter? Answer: 1.33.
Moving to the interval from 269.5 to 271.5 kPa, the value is 1.22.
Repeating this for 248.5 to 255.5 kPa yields 1.10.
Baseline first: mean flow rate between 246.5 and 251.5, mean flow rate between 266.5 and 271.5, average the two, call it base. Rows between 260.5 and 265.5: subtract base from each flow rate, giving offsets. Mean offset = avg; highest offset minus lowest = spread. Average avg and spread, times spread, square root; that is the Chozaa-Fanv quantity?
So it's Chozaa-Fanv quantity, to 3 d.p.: 0.137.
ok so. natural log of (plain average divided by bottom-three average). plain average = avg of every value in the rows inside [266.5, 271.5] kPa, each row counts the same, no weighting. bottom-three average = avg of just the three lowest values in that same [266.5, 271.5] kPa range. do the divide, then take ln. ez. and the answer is 0.02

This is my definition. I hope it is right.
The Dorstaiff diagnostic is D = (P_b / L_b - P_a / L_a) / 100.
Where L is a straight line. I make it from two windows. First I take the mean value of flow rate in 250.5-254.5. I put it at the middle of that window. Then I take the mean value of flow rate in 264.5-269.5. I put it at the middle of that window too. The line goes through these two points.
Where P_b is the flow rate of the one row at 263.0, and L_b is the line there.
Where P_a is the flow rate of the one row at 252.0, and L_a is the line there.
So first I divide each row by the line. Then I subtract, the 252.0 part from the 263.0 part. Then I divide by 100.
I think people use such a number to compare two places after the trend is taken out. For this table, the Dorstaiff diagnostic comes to 0.0019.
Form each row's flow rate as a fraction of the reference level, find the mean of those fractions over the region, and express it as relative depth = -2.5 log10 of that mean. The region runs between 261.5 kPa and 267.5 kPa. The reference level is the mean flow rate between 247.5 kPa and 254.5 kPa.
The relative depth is -0.178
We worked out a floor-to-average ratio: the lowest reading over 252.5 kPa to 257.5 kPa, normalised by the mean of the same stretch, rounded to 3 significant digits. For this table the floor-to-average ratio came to 0.946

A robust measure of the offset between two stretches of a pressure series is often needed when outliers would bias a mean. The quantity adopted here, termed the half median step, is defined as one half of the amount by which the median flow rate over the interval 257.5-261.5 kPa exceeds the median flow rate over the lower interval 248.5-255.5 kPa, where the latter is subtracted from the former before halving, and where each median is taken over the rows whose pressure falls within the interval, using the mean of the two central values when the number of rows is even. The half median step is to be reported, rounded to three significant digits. 0.107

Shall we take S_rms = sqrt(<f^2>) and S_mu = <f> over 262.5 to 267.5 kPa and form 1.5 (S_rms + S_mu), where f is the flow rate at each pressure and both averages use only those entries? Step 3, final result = 3.8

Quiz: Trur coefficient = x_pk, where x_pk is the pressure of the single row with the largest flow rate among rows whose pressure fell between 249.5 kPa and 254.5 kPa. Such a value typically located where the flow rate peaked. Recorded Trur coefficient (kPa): 254.0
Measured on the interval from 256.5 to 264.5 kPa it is 261.0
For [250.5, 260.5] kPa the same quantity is 258.0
